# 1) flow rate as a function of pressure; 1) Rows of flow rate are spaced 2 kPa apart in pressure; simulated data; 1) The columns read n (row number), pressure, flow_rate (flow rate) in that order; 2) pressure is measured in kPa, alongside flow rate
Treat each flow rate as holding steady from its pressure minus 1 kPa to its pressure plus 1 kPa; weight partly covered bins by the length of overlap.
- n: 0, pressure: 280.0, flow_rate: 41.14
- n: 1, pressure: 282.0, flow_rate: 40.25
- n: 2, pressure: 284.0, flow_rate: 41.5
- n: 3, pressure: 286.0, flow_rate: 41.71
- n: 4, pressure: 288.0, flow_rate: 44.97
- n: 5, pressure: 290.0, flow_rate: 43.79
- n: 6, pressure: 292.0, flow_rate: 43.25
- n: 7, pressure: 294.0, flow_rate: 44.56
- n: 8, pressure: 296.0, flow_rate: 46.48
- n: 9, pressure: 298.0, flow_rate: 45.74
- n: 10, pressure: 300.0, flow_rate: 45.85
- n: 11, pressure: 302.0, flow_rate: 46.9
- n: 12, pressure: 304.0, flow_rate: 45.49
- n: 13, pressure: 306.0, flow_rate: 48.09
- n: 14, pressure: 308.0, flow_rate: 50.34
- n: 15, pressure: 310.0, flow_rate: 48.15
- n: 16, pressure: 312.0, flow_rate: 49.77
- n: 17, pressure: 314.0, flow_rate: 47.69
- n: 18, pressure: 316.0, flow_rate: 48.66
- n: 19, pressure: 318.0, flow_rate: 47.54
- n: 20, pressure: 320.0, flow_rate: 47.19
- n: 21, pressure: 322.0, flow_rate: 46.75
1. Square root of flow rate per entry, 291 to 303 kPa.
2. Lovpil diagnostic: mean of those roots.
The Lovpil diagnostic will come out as 6.74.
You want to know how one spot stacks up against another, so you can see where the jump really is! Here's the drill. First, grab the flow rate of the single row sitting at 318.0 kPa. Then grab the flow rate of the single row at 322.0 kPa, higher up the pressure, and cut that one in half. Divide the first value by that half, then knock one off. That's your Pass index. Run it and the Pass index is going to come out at 1.03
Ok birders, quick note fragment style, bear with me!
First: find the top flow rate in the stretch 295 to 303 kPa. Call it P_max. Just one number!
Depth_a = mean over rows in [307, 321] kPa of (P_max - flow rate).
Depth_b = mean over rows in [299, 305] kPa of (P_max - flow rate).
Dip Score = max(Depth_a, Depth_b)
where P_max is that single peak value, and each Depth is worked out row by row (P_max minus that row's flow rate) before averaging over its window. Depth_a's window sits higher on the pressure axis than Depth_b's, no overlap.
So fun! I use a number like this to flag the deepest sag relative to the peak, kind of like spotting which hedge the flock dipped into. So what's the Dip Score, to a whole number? 1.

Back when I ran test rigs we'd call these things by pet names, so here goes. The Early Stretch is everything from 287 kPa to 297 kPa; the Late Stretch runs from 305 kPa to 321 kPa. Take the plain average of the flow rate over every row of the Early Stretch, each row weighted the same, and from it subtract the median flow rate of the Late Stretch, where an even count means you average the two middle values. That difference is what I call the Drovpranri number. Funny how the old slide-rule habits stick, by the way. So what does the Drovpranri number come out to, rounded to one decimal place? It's -3.5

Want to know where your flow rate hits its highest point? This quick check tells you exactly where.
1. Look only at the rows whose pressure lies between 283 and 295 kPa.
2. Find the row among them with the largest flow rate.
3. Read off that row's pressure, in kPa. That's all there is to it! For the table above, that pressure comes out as 288.0 kPa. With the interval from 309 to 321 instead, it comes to 312.0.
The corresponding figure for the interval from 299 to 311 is 308.0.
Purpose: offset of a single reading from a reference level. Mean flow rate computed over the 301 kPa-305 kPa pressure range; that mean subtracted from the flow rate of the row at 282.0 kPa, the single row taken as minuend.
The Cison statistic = -5.9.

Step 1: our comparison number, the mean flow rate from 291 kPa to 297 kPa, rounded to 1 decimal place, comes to 44.8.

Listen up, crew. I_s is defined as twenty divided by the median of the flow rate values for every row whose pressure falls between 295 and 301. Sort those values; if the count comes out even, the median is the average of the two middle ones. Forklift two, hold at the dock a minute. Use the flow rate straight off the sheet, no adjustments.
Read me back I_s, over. 0.436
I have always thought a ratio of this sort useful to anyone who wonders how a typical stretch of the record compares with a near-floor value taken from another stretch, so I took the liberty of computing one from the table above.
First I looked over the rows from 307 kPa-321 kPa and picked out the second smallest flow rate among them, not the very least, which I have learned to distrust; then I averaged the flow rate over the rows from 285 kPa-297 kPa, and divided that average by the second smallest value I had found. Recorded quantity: 0.928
